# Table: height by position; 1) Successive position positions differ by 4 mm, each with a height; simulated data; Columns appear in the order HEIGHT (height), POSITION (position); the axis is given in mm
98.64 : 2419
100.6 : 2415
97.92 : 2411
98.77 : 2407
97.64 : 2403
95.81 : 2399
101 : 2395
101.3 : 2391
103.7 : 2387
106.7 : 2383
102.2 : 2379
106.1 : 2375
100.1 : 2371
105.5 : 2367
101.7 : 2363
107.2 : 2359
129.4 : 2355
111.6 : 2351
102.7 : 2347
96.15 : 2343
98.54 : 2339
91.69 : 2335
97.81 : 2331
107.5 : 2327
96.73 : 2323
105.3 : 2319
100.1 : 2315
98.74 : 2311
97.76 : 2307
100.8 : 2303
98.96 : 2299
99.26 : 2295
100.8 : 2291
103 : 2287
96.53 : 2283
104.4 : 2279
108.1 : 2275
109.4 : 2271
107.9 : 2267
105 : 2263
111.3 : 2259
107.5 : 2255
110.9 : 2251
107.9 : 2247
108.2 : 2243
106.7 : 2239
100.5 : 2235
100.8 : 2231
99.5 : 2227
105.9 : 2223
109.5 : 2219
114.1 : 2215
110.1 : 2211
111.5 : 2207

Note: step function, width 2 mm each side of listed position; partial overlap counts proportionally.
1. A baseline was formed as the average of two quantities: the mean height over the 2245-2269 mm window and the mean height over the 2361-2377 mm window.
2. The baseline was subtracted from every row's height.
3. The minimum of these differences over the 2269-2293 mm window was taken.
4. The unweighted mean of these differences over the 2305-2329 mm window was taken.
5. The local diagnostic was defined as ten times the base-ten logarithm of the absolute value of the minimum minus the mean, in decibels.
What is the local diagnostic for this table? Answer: 6.5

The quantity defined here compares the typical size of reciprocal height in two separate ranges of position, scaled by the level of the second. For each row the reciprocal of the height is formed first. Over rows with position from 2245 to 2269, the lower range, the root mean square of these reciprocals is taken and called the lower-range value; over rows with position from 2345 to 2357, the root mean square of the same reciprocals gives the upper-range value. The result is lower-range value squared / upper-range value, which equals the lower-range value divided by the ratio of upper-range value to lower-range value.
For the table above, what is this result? 0.0096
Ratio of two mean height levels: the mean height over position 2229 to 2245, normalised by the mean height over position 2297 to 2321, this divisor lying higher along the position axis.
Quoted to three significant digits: 1.04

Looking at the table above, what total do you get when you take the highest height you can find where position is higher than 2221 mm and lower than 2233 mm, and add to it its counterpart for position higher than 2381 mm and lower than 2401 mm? 213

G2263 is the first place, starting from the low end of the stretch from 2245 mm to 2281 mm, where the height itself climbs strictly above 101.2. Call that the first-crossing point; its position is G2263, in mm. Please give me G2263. 2247 mm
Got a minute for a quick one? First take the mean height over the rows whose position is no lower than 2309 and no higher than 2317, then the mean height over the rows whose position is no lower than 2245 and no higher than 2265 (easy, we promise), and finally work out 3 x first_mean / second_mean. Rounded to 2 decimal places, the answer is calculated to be 2.75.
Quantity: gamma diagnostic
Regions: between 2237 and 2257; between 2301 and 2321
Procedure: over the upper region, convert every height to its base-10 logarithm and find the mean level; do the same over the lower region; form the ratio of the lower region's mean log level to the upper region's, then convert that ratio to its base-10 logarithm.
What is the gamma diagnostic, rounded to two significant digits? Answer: 0.0069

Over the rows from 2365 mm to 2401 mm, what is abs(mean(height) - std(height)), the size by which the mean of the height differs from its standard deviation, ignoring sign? 99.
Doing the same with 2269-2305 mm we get 98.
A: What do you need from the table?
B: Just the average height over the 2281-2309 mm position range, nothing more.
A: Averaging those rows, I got 100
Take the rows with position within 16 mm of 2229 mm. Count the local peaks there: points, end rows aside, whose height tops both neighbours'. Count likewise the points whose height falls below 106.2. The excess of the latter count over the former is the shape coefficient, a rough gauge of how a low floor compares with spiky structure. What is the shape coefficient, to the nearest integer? 3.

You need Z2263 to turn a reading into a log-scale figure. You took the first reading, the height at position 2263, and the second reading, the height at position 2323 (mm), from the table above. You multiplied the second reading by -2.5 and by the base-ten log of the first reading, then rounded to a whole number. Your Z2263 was -489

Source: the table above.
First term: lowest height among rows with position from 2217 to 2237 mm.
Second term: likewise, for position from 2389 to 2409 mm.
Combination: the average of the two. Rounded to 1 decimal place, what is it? 97.7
